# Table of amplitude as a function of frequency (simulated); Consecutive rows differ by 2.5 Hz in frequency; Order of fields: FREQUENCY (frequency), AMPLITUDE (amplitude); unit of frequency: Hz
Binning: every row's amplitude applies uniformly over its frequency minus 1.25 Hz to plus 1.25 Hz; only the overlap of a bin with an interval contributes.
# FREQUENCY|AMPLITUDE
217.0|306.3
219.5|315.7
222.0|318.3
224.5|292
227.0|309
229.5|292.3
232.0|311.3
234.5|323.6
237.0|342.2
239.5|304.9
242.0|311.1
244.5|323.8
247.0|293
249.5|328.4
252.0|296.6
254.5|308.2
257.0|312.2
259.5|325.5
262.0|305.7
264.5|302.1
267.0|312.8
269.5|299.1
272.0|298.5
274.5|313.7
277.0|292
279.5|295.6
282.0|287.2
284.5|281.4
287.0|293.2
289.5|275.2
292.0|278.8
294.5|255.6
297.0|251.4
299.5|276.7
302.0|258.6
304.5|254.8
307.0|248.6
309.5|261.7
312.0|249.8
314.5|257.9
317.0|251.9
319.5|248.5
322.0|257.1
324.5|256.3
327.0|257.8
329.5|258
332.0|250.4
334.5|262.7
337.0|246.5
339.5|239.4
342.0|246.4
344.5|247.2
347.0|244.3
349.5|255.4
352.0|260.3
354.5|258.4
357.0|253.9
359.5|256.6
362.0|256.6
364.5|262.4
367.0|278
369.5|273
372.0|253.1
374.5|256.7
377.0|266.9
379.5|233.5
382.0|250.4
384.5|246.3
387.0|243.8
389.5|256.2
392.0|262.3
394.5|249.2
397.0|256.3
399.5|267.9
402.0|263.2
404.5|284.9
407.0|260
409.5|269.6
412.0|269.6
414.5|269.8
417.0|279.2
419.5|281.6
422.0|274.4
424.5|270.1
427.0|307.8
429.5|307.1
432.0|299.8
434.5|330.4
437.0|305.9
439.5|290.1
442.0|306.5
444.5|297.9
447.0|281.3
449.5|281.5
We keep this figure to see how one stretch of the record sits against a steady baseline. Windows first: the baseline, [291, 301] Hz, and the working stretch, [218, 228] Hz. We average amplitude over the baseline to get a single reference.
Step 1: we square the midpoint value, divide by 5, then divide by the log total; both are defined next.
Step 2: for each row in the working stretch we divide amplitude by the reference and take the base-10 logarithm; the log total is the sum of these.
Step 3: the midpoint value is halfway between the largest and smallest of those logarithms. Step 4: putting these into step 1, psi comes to 0.0028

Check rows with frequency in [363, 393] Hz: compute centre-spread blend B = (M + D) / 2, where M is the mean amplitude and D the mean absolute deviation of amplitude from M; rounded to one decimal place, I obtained 133.3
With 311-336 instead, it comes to 129.5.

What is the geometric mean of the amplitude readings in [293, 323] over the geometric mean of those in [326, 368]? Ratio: 1.00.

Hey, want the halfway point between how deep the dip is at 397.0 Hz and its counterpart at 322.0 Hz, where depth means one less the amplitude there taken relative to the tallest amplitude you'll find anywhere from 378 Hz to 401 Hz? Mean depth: 0.04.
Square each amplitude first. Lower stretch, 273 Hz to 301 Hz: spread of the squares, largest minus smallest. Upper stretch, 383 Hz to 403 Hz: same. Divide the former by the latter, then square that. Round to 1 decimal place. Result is 8.2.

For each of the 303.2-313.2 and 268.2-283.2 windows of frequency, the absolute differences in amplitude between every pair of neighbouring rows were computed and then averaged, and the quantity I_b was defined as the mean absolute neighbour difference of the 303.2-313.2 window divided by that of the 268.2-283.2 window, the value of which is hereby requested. 1.05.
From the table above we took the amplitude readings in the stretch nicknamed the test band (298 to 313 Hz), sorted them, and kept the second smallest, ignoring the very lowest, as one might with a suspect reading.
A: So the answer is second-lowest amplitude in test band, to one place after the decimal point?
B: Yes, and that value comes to 249.8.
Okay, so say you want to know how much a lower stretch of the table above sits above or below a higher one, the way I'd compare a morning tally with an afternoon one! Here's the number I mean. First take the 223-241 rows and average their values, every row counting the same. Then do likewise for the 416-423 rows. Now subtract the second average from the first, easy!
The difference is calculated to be 32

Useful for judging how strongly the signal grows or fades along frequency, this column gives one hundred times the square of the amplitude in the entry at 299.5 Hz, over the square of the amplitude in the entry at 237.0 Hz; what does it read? 65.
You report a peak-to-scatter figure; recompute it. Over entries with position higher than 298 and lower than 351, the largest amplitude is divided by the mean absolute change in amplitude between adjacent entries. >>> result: 38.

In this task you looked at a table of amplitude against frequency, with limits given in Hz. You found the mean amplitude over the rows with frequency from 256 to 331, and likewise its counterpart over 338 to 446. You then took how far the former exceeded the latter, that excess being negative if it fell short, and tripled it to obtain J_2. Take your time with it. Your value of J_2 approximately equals 26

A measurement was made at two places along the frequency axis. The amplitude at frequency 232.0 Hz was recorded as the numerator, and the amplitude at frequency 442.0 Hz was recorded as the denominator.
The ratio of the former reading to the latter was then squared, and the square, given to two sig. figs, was 1.0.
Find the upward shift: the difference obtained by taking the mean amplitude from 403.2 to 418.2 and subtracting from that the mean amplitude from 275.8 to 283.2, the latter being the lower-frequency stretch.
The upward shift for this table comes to -19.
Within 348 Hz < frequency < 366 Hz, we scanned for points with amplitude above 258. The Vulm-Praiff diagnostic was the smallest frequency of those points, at 352.0 Hz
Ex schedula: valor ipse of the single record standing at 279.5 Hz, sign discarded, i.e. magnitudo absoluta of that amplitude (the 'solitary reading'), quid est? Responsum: 296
